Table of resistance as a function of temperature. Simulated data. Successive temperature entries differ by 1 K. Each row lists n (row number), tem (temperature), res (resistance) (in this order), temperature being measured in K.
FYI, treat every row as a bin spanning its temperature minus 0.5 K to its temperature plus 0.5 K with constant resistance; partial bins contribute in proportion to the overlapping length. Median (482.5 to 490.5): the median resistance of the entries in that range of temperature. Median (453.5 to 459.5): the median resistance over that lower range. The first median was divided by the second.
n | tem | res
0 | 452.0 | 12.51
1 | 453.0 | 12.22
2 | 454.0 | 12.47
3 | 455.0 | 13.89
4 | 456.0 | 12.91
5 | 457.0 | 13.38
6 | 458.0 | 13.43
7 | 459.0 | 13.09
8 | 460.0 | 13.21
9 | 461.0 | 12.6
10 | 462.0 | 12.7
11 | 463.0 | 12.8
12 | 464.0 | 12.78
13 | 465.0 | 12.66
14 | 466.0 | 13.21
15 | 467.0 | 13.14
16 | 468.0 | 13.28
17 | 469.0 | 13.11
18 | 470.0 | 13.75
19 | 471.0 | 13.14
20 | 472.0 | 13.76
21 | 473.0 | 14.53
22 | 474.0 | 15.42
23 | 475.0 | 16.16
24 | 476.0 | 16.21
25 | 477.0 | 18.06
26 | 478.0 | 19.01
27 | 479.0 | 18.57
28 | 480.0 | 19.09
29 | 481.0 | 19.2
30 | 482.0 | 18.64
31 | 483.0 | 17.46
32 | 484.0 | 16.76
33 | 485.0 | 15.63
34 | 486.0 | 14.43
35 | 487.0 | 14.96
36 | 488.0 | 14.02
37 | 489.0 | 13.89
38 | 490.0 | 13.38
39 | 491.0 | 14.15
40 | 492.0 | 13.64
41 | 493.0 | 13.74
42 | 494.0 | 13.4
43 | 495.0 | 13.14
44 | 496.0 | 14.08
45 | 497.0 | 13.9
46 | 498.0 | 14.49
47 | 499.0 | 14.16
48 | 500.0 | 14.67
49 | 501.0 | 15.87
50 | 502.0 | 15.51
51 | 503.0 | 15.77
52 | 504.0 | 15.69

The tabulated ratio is 1.11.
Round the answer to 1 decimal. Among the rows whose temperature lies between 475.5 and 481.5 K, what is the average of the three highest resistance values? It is 19.1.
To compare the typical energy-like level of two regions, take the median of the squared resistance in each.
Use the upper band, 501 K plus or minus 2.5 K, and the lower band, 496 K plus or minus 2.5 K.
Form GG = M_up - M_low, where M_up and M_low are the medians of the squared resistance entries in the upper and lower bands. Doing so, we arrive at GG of 47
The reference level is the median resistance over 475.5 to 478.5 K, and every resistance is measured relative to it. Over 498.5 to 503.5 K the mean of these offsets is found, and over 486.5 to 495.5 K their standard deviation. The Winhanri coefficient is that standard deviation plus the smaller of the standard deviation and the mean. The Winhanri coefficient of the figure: -2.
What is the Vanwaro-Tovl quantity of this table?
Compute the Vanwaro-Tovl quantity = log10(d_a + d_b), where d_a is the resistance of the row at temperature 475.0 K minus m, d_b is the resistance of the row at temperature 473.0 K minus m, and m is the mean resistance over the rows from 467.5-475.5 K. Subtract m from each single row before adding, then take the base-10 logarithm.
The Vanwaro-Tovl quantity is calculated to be 0.38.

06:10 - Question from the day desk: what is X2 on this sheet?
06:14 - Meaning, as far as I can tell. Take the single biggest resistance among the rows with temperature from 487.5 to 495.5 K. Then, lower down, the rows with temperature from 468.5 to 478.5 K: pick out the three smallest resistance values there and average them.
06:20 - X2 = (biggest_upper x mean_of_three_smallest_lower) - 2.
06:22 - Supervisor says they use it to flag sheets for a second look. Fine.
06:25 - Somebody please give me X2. 187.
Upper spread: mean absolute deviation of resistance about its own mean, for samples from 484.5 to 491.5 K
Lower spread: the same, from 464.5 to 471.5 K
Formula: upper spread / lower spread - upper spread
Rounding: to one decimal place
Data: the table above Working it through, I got 2.3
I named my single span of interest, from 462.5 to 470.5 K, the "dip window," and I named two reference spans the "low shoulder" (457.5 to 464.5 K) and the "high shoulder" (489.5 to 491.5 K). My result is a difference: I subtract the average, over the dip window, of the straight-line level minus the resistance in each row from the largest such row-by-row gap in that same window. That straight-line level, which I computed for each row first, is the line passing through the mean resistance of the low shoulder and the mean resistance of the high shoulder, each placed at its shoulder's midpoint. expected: 0.4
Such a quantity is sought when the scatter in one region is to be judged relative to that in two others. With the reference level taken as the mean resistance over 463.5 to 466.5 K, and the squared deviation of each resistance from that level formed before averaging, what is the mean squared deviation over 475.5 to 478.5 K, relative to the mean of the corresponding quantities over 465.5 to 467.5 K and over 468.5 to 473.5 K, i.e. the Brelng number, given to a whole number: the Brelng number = 53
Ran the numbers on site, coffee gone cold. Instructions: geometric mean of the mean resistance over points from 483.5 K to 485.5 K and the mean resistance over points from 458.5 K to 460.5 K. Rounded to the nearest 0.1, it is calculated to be 14.6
